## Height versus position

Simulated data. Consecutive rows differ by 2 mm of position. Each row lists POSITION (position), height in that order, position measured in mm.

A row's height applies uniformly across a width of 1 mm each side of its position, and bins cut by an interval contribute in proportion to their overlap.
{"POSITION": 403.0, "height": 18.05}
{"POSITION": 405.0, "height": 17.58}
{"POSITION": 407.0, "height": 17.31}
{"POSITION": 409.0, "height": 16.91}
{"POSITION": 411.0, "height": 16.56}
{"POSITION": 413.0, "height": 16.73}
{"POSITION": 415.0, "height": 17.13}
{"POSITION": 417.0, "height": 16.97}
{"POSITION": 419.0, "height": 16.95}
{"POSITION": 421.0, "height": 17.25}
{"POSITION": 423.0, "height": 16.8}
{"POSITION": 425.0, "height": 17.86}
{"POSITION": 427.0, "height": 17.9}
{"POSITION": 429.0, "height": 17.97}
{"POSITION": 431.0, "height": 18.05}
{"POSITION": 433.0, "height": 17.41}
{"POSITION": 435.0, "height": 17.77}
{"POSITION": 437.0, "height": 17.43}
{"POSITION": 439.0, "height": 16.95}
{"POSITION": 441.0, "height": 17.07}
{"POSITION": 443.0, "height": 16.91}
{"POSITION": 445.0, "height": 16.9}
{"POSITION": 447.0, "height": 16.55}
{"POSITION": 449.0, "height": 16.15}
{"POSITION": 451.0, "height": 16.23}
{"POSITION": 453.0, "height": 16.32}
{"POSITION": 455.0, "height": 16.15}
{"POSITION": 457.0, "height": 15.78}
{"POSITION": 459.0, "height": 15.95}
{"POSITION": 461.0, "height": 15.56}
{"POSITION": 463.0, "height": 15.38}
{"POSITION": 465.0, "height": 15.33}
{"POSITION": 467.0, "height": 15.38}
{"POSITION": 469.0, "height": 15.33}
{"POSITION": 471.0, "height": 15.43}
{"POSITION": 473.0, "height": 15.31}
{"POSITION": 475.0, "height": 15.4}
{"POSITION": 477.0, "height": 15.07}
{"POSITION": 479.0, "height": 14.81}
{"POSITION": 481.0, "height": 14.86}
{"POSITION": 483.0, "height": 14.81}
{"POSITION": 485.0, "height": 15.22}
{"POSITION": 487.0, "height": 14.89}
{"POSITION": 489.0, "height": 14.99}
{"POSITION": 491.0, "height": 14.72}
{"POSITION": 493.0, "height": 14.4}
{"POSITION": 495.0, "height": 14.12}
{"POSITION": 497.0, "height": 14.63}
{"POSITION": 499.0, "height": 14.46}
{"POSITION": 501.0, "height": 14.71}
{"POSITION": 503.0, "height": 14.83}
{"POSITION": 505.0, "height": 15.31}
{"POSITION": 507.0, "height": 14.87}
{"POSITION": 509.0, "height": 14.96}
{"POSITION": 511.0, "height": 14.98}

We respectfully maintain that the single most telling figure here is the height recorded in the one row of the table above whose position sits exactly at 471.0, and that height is 15.43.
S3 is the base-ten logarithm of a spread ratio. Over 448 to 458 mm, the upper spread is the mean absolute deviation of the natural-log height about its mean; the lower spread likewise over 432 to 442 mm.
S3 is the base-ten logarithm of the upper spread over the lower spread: -0.2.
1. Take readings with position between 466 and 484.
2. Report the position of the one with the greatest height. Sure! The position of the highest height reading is 471.0 mm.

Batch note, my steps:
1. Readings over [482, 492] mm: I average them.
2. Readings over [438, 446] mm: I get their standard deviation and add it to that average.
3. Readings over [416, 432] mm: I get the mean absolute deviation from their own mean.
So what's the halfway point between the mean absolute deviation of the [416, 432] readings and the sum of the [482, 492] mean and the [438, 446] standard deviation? 7.7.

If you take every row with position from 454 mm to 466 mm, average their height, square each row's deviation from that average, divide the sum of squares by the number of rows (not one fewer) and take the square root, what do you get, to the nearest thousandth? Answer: 0.297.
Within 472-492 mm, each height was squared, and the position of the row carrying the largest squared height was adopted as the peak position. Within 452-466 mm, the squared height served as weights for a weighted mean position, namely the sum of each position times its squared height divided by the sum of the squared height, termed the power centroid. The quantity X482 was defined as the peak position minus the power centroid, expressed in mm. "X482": 16.2 mm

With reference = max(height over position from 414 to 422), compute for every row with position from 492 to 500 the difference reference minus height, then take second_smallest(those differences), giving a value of 2.8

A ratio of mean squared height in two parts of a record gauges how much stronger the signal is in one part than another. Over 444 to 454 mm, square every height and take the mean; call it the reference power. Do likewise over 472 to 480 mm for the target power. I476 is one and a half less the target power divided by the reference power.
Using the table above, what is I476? 0.65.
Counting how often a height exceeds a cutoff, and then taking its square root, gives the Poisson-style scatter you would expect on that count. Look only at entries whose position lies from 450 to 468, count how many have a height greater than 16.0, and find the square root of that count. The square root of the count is 1.7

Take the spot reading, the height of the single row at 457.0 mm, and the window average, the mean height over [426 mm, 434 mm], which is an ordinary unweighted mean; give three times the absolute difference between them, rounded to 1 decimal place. 6.2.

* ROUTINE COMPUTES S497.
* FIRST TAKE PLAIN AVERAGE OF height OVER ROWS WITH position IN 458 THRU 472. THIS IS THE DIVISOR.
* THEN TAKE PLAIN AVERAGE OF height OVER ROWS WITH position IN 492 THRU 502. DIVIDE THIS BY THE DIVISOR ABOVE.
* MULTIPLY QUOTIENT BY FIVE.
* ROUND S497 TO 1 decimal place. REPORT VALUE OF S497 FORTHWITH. 4.7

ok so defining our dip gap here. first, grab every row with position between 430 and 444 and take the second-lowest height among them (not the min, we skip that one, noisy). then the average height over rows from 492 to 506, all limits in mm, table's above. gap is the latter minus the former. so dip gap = -2.3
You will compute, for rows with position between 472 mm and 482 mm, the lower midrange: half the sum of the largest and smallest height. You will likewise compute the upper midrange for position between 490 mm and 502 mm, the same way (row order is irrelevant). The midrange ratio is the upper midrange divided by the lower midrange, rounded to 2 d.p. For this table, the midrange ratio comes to 0.95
